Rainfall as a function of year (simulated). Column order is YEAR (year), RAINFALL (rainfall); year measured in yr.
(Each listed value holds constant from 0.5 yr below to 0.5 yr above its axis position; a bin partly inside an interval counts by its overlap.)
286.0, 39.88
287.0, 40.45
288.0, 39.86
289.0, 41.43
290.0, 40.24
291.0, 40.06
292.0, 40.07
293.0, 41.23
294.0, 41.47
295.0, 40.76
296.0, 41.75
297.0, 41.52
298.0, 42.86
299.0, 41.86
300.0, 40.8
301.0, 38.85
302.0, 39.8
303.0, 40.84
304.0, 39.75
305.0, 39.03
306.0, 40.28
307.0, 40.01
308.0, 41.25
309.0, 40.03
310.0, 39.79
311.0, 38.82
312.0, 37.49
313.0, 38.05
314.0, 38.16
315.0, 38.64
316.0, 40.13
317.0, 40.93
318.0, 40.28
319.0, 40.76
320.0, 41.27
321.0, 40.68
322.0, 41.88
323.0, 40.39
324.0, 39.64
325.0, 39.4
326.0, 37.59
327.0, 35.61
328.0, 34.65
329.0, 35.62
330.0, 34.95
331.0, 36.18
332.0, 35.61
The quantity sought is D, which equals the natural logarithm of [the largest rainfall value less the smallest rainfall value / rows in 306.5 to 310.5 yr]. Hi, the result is 0.4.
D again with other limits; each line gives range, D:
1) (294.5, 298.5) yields 0.7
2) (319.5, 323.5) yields 0.4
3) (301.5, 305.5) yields 0.6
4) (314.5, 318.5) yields 0.8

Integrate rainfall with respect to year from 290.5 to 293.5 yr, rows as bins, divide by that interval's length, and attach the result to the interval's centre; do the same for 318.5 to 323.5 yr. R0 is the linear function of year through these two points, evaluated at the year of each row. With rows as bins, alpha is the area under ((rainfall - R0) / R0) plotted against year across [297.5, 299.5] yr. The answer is 0.09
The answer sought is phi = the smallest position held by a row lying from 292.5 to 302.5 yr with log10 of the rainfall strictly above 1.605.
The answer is 293.0 yr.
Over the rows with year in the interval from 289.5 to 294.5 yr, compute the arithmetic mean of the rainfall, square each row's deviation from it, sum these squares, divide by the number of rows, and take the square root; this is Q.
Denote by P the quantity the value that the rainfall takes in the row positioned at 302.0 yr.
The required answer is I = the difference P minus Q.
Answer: 39.2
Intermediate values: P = 39.8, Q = 0.6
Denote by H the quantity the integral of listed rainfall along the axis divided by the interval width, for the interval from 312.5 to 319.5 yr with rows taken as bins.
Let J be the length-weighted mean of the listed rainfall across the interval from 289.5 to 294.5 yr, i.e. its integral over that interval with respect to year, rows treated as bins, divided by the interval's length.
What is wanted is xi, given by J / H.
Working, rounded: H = 39.6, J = 40.6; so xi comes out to 1.03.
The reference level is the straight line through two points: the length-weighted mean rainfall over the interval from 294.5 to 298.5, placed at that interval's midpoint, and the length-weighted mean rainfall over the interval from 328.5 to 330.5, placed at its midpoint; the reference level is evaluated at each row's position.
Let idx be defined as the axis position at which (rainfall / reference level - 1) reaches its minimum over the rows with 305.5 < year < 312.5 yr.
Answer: 312.0 yr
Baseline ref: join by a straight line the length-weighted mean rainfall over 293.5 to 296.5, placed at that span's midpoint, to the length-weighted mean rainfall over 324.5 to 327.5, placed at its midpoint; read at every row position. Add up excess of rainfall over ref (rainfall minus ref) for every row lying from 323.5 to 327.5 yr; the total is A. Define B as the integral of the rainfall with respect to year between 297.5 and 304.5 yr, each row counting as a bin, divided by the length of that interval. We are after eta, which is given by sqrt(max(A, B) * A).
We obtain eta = 8.7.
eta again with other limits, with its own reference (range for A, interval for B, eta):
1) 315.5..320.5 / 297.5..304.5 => 21.0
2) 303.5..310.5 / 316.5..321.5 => 6.8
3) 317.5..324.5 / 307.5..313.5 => 26.5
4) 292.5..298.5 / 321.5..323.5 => 9.1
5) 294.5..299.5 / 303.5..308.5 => 11.6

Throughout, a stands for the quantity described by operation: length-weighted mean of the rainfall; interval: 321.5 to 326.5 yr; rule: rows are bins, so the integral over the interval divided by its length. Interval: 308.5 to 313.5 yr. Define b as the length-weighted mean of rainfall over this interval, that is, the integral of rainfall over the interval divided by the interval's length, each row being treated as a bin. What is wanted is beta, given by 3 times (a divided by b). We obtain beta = 3.07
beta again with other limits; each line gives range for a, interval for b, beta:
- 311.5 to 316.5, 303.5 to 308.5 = 2.88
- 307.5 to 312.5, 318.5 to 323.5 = 2.89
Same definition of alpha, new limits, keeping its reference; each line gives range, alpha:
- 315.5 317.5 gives -0.02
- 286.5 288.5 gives -0.01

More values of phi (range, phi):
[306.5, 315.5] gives 308.0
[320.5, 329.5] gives 321.0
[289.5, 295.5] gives 293.0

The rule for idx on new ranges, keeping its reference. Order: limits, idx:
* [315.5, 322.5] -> 316.0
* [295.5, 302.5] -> 301.0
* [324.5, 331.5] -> 328.0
